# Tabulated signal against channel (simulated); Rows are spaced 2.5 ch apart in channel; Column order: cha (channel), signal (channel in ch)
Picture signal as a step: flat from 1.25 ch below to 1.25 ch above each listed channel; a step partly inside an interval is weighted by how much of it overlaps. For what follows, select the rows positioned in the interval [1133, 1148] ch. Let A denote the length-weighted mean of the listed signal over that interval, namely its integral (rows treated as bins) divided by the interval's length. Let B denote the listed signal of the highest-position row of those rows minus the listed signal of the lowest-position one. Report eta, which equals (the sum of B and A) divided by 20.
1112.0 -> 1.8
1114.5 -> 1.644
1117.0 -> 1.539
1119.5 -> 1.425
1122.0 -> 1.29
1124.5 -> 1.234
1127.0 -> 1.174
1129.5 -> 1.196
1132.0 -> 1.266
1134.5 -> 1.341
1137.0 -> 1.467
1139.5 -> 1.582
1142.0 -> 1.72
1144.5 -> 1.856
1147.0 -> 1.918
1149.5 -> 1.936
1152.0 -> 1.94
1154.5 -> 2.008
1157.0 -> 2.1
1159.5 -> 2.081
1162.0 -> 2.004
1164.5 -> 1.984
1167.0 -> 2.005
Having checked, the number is 0.11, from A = 1.6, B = 0.58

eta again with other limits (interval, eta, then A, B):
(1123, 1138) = 0.08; 1.3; 0.23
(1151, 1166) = 0.10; 2.0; 0.04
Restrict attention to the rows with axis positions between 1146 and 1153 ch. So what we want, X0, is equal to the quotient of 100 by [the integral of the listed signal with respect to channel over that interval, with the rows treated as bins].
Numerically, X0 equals 7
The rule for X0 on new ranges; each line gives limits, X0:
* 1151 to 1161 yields 5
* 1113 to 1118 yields 12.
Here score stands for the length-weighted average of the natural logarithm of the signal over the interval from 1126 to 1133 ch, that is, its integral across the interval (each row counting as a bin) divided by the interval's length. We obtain 0.19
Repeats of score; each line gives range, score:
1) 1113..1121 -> 0.43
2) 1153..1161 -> 0.72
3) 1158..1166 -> 0.71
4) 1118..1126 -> 0.27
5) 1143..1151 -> 0.64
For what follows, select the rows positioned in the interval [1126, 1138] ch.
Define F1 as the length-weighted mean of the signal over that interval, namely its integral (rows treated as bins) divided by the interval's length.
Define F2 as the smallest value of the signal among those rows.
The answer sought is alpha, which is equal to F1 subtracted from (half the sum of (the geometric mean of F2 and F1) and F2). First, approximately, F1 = 1.29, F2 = 1.174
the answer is -0.09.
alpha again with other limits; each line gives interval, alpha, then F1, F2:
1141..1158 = -0.16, 1.93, 1.72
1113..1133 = -0.14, 1.35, 1.174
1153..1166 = -0.04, 2.03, 1.984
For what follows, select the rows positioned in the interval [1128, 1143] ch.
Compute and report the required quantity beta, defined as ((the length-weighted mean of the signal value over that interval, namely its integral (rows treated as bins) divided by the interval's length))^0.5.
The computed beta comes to 1.19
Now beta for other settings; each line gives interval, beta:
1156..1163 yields 1.44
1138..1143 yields 1.28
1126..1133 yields 1.10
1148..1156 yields 1.40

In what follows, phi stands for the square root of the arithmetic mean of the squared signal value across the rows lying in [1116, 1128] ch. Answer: 1.34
